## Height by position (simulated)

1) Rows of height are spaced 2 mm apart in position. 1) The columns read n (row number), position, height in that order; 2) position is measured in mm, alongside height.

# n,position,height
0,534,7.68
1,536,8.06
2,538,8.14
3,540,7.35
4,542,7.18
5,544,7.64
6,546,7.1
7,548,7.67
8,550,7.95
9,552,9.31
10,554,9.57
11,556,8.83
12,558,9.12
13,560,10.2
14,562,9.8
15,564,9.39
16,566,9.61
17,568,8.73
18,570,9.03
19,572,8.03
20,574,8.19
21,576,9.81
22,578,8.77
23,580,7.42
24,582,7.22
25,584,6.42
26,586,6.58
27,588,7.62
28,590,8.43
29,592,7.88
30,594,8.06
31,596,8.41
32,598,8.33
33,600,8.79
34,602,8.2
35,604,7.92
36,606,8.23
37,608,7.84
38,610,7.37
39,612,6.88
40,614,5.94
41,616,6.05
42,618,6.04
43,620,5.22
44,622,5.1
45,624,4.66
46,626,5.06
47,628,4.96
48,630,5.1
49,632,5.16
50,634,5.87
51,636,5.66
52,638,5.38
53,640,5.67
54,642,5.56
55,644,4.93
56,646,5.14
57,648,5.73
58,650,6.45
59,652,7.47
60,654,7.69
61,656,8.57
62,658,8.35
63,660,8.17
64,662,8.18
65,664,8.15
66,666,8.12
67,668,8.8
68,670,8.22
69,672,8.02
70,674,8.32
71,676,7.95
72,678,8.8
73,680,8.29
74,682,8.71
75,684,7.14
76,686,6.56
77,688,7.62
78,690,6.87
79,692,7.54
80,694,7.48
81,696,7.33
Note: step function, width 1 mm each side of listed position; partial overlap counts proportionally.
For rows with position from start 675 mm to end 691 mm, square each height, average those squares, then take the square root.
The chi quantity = 7.8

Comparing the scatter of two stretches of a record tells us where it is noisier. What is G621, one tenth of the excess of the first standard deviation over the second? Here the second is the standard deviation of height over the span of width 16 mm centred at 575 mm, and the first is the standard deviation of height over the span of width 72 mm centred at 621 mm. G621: 0.05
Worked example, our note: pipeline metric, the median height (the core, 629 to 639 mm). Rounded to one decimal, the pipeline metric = 5.4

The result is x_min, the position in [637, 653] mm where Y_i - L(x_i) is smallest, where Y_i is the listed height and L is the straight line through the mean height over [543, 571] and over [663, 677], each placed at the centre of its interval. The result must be 644 mm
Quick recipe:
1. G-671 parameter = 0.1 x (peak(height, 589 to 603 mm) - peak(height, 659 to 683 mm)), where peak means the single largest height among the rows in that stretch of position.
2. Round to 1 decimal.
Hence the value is 0.0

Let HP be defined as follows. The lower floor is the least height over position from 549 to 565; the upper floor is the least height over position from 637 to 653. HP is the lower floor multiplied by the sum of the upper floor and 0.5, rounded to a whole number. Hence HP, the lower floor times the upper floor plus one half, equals 43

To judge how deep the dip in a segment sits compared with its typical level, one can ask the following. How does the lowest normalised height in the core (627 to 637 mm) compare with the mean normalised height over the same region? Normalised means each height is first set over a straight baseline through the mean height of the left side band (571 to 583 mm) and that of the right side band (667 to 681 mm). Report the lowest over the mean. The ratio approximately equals 0.93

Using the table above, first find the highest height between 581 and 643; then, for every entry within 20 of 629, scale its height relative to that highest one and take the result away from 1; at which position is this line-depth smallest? 610 mm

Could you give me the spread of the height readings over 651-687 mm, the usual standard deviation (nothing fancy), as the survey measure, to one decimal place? 0.6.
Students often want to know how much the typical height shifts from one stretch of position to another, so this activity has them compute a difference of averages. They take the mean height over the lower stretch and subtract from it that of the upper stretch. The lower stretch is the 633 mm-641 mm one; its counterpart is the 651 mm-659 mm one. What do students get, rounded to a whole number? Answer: -2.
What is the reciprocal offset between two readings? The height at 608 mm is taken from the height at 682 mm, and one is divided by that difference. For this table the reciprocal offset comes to 1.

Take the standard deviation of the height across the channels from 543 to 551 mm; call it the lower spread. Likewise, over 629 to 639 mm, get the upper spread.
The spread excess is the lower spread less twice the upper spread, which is -0.3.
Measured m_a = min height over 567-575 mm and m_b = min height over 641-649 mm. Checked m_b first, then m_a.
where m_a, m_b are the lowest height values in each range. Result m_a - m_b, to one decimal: 3.1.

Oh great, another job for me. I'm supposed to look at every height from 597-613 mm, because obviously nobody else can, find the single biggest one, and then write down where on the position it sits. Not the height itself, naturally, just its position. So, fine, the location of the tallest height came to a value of 600 mm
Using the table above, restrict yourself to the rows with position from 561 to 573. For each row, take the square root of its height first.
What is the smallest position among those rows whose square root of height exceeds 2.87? 562 mm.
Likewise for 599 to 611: 600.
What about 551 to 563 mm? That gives 552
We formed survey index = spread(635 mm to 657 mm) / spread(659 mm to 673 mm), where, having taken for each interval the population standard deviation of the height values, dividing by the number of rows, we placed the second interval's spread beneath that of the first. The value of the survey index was 4.8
